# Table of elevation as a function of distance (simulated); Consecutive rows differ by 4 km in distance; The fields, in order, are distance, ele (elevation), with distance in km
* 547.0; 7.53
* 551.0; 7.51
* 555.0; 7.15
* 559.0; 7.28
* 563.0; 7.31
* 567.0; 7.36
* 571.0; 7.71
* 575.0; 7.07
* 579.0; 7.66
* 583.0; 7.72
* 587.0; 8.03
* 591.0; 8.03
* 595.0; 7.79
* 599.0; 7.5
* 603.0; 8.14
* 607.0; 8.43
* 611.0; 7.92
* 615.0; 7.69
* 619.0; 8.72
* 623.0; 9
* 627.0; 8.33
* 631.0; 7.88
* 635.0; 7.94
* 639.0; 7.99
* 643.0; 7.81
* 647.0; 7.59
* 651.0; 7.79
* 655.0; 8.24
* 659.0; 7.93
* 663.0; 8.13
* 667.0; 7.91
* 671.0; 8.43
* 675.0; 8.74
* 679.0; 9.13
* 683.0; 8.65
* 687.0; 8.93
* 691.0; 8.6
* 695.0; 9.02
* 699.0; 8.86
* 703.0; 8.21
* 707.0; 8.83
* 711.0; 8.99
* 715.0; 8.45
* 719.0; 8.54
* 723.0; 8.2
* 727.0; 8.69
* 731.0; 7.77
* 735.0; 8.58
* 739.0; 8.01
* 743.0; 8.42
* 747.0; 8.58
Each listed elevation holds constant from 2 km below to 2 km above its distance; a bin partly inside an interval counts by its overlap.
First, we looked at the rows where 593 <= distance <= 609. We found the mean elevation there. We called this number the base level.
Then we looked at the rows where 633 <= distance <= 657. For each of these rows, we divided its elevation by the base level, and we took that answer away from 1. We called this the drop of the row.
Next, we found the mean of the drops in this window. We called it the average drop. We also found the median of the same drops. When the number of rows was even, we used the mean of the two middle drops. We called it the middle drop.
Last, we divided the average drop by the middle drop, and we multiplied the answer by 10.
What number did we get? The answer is 8.0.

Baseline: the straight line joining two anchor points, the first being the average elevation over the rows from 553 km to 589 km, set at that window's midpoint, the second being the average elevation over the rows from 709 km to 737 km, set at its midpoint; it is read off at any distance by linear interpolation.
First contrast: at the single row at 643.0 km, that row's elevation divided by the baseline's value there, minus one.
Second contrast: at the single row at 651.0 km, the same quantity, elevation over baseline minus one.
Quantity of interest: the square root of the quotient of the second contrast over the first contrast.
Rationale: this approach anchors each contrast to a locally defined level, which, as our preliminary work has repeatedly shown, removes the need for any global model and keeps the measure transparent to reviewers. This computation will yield 1.2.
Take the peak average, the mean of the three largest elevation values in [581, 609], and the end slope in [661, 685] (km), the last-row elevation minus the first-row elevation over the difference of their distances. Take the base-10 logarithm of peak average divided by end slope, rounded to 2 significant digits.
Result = 2.5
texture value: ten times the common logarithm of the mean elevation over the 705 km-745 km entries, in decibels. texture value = 9.27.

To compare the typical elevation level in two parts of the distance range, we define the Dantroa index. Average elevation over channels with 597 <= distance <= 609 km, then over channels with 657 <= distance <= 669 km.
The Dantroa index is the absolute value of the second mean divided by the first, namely 1.00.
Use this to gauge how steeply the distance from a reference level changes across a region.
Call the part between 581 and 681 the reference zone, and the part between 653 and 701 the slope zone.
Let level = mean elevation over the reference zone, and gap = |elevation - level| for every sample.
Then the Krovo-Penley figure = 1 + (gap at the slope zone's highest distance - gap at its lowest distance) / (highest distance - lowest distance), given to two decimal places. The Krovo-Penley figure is 1.01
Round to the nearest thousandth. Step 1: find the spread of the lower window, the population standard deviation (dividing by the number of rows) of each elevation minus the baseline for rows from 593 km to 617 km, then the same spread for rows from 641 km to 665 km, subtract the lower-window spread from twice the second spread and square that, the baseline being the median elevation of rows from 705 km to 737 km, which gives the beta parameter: 0.017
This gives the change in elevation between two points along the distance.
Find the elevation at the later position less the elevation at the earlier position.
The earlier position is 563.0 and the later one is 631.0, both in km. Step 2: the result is 0.6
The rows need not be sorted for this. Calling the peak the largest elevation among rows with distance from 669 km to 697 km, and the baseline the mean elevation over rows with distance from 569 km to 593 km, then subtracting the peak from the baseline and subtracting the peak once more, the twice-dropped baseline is -10.6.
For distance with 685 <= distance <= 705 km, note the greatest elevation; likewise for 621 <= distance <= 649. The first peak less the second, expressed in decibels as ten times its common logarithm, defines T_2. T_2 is -17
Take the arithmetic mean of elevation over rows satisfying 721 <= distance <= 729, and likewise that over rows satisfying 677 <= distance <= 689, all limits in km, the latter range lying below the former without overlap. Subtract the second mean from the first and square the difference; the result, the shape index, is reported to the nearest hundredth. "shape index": 0.21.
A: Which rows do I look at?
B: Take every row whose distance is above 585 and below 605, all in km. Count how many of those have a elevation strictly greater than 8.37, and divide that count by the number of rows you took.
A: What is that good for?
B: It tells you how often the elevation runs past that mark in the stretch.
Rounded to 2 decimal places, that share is 0.00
